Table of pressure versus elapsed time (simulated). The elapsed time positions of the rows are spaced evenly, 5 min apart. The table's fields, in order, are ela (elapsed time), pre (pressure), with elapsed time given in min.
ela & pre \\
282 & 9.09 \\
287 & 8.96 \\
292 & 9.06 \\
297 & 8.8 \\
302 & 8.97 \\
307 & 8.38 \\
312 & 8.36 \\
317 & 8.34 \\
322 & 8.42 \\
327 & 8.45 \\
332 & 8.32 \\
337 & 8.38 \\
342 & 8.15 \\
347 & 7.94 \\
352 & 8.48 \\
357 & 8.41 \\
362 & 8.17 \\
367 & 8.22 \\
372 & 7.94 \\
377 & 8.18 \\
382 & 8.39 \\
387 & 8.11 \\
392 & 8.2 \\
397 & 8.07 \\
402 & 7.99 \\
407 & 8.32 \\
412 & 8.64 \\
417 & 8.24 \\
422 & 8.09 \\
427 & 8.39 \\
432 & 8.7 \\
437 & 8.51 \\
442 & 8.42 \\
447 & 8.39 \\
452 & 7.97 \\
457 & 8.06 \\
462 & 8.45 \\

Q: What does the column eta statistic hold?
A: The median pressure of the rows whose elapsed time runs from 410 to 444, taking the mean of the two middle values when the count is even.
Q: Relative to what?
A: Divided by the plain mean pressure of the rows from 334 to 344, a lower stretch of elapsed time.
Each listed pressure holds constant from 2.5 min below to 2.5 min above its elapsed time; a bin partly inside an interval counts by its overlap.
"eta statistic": 1.02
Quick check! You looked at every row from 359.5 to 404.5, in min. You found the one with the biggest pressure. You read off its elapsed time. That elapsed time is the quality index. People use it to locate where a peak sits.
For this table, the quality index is 382 min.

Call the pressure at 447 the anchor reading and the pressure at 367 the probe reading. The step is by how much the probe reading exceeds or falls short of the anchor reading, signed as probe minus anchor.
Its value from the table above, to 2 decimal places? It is -0.17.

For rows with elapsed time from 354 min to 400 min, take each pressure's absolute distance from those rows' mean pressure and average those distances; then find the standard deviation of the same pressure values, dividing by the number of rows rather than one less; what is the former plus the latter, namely 0.24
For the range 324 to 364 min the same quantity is 0.32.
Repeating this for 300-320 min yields 0.49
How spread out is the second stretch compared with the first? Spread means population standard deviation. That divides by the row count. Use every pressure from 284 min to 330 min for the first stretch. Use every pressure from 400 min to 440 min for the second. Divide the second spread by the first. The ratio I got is 0.8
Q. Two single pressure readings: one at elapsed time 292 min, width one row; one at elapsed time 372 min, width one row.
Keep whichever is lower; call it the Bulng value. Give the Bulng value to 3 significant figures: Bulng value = 7.94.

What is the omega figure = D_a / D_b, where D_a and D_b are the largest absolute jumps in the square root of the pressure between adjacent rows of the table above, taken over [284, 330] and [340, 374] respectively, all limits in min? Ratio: 1.06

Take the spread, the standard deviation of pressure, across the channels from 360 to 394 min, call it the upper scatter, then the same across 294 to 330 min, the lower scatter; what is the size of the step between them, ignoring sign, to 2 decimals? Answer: 0.11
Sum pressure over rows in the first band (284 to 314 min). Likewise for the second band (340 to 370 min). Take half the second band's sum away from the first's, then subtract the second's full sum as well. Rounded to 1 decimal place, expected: -21.5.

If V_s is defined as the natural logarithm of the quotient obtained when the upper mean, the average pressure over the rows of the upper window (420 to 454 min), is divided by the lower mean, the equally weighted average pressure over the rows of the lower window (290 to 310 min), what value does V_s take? -0.05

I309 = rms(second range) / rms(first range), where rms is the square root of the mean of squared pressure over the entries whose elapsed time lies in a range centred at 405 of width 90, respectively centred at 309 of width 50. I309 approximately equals 0.96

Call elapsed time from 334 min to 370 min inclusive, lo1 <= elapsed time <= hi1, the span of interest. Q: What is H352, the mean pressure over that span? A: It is 8.25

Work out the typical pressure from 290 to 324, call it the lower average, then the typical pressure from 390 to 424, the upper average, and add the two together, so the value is 16.8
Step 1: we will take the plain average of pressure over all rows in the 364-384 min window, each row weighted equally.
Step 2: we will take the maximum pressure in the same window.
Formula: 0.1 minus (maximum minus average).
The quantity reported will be -0.11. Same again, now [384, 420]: -0.32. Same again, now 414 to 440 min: -0.21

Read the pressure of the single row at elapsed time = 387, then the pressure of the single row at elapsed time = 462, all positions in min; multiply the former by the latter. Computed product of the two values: 68.5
